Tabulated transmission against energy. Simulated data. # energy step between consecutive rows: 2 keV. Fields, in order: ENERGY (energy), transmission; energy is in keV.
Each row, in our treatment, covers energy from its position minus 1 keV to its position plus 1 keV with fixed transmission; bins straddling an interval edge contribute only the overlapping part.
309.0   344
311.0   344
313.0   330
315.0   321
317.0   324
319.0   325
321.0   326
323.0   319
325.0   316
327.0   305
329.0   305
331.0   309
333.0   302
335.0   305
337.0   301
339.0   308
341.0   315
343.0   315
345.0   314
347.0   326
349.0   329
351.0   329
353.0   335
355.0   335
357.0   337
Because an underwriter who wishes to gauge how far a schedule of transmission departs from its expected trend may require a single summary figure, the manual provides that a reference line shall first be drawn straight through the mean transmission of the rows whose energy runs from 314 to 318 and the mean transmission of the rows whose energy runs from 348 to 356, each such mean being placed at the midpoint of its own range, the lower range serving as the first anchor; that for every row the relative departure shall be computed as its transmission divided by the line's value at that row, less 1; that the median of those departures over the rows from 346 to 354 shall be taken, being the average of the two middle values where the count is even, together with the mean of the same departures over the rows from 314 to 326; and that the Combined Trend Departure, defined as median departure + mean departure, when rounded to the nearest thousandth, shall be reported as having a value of -0.013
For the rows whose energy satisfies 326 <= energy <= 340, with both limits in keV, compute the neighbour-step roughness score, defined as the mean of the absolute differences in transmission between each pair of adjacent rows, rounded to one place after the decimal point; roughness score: 4.2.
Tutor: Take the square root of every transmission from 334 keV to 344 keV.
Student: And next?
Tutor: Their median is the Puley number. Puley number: 17.5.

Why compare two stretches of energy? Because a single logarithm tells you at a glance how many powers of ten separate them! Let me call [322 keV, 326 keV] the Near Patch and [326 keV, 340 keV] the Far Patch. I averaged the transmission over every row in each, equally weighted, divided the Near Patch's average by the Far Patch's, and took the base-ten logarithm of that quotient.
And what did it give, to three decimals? 0.017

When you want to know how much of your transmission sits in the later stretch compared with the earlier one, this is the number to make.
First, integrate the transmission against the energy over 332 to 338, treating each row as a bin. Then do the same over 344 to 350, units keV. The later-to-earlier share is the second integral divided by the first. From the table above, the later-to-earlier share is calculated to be 1.07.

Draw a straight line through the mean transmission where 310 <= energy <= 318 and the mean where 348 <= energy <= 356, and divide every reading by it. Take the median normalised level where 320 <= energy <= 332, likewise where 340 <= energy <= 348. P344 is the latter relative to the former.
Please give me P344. 1.01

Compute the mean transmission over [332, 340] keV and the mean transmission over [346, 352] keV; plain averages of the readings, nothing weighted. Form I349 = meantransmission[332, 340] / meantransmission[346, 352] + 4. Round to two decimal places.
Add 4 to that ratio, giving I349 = 4.93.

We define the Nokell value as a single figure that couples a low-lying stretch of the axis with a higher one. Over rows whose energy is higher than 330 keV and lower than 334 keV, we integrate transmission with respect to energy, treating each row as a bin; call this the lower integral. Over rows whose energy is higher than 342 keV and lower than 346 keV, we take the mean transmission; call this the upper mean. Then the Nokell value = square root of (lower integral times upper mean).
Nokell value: 620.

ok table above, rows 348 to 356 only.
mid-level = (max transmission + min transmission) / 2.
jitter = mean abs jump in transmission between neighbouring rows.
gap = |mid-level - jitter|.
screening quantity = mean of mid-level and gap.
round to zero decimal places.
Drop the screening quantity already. 331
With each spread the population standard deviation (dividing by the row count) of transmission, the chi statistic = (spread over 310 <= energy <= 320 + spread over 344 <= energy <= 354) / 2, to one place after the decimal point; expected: 7.5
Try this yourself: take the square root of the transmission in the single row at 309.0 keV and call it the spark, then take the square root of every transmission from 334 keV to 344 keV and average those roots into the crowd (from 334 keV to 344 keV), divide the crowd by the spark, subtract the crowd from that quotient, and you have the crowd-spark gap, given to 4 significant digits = -16.62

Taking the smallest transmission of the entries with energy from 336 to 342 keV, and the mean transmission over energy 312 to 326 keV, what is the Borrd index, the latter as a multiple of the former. 1.07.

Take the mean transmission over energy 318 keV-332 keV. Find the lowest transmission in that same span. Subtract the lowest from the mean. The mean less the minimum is 10.0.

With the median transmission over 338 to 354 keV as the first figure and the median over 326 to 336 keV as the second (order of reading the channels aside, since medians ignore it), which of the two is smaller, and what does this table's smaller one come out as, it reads 305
